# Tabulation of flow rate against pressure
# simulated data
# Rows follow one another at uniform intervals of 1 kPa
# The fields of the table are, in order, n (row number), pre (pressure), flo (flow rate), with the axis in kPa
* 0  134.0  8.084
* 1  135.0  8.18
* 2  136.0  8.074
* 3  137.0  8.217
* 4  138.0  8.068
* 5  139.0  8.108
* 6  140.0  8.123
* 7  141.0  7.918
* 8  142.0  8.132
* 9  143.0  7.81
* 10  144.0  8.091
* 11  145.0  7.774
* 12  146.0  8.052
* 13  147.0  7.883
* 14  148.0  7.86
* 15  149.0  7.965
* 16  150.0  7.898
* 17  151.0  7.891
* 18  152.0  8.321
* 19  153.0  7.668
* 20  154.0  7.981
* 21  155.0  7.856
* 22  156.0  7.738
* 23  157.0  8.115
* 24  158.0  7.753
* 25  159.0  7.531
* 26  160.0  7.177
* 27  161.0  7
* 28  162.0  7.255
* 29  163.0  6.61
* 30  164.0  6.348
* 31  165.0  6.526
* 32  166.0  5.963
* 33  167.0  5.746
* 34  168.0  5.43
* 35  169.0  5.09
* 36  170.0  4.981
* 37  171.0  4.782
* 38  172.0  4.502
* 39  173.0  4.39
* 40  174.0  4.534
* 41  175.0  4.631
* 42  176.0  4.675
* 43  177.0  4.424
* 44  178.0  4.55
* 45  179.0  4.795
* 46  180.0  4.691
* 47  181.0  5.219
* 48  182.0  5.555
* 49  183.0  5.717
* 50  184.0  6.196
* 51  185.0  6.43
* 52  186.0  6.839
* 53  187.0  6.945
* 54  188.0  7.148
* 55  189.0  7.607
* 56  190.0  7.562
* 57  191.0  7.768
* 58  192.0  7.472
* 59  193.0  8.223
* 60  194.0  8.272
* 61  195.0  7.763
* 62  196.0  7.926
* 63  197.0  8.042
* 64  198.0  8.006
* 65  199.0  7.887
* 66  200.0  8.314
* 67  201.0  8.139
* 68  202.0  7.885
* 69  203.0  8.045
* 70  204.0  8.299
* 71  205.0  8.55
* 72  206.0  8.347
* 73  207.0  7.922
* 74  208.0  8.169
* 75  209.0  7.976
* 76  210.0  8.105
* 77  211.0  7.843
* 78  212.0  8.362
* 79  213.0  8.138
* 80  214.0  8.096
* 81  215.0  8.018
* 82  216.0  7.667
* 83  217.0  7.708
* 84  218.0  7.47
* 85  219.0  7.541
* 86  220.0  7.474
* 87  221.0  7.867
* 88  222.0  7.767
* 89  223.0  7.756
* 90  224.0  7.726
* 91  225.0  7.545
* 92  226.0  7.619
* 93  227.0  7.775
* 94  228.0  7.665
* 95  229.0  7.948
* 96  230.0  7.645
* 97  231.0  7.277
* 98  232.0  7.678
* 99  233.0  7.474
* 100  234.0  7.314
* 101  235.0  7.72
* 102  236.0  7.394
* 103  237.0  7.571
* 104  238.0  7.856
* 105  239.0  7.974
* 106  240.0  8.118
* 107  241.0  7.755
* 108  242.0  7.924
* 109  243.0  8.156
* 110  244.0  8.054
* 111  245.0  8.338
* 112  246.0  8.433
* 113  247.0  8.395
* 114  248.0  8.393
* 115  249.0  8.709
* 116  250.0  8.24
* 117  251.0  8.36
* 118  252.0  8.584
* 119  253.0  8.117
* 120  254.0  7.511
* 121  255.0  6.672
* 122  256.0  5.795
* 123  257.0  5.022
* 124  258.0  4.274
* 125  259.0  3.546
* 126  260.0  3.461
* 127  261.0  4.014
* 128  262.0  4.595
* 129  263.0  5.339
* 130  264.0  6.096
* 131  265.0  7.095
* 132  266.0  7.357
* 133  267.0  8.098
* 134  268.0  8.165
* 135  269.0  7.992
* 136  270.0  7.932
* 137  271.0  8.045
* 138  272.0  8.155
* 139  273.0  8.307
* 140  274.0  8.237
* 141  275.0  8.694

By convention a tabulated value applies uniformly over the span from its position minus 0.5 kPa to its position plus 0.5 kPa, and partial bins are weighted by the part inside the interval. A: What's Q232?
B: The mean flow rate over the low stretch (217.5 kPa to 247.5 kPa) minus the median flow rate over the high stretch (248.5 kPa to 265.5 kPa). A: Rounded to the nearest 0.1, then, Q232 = 1.7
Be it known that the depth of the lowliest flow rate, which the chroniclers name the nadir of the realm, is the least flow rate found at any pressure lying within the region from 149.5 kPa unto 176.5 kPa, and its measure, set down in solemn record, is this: 4.39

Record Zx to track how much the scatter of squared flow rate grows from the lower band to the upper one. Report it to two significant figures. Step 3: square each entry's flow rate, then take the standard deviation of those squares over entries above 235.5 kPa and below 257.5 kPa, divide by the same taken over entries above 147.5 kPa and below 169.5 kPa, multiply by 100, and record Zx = 98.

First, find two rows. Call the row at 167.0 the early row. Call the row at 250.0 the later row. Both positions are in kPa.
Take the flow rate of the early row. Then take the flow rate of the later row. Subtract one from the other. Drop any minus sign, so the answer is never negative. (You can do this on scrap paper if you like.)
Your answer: 2.5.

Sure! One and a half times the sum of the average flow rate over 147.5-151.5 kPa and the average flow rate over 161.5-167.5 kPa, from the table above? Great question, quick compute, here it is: 21.5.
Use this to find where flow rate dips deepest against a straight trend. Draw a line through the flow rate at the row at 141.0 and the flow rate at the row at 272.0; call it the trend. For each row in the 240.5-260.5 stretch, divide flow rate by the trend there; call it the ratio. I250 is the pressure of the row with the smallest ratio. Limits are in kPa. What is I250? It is 260.0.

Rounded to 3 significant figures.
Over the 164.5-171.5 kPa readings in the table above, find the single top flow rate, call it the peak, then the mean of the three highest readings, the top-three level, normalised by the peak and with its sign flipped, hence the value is -0.931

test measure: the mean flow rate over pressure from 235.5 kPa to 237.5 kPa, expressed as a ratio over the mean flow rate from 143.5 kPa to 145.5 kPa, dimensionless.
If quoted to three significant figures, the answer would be 0.943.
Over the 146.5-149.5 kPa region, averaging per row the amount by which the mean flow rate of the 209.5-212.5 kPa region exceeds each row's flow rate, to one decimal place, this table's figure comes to 0.2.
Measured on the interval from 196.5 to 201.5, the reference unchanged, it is 0.0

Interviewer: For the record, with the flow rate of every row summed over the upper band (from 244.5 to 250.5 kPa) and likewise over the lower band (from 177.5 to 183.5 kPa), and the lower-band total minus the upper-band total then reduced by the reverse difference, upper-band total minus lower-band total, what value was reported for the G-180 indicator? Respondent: -40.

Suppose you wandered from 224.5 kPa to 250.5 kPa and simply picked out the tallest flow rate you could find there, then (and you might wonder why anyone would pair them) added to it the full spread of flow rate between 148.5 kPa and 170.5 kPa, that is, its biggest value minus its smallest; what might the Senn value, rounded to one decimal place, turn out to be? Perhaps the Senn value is 12.0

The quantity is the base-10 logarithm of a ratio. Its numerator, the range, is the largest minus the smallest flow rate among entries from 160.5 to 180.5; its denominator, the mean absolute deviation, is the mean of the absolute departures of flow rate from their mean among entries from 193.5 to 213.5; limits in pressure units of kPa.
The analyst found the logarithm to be 1.2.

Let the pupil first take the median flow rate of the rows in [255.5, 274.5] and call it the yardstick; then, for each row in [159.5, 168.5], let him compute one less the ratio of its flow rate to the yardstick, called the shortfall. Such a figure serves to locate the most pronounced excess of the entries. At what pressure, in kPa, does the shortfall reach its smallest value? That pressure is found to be 162.0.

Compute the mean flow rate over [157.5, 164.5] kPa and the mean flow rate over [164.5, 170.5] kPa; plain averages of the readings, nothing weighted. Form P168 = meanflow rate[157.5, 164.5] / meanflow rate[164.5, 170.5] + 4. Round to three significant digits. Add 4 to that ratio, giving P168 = 5.26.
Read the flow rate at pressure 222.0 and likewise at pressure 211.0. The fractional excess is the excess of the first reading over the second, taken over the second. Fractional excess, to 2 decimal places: -0.01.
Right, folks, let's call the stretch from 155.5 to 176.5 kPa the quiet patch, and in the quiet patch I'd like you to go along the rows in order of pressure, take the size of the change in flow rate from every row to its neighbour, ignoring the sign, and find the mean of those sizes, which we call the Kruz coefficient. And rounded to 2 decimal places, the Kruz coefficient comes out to 0.26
